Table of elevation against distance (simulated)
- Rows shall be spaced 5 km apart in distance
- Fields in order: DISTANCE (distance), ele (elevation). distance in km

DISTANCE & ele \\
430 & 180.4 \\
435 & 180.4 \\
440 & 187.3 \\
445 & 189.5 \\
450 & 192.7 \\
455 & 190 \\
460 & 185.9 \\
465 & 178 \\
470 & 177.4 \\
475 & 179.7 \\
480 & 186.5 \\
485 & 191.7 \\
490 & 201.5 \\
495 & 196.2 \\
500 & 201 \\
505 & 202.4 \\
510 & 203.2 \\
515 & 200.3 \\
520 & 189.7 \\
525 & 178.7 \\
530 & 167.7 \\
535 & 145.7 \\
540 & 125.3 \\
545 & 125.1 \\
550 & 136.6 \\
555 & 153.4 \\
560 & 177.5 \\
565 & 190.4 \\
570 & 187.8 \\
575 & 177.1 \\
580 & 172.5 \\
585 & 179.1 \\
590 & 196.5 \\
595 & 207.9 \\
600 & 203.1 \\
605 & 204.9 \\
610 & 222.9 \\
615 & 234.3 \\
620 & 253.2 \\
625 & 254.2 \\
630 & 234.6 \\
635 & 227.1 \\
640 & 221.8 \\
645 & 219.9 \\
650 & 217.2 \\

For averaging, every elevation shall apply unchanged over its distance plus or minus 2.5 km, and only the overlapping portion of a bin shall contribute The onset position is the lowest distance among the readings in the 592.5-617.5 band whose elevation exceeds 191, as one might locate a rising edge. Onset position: 595 km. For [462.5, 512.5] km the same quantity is 485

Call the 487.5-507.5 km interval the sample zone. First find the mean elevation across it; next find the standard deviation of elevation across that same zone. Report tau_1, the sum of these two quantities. 203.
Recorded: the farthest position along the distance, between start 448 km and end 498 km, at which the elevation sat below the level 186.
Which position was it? 475 km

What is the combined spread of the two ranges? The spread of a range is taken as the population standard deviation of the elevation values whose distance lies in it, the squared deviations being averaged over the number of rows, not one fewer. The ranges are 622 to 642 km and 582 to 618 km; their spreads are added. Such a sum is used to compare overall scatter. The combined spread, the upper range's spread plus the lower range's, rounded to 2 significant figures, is 29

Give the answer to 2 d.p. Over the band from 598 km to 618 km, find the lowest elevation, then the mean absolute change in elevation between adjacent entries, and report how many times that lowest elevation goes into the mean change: 0.05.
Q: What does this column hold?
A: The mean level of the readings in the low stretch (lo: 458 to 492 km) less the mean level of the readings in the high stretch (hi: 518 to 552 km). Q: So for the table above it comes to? 33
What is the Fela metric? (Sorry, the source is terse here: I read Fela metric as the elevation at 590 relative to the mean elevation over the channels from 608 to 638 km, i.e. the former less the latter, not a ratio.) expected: -41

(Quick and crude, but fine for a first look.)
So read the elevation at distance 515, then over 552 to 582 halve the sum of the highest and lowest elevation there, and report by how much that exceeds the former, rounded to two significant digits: -28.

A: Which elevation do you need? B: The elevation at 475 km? 179.7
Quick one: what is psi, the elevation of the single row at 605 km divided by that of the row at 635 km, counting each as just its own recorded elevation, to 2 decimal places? 0.90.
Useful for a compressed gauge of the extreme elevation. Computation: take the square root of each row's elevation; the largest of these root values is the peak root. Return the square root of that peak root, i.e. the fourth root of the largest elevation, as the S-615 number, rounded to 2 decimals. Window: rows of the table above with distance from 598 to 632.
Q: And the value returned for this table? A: 3.99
